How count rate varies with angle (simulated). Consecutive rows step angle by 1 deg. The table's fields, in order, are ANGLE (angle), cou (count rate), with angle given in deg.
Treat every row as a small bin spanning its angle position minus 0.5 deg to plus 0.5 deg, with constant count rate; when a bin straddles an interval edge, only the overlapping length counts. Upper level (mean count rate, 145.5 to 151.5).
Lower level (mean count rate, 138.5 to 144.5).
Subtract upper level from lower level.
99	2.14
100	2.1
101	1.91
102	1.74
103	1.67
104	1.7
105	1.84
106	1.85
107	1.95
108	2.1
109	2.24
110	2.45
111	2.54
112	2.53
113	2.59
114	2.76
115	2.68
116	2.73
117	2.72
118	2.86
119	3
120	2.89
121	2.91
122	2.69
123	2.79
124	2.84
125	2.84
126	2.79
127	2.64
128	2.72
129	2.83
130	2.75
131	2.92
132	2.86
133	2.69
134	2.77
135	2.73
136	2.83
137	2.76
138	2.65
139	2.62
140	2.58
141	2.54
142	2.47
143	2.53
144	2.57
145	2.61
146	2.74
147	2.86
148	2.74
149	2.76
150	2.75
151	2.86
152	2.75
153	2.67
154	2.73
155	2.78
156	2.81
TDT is -0.23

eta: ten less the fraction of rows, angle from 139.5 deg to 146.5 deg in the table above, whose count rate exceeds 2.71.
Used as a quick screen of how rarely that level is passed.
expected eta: 9.9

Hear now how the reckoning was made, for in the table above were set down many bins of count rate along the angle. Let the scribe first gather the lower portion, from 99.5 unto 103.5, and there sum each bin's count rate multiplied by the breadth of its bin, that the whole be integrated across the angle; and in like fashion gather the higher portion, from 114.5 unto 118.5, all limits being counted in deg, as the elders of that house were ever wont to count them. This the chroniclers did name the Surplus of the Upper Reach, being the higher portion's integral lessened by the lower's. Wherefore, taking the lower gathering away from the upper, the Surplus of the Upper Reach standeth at 3.6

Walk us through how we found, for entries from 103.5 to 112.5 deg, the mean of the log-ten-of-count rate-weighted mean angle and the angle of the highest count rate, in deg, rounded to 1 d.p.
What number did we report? 109.7 deg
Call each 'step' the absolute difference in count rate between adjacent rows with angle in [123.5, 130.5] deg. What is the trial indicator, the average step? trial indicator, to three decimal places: 0.078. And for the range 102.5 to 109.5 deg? 0.095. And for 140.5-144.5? 0.057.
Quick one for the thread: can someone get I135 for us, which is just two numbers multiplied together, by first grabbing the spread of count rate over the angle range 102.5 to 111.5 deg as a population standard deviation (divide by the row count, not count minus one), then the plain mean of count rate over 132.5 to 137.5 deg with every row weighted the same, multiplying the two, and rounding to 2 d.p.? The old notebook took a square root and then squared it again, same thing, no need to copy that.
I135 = 0.82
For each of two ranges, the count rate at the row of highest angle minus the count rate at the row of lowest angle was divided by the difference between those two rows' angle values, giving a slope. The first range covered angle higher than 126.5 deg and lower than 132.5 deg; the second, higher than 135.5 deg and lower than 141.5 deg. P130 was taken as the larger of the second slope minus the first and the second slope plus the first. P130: -0.014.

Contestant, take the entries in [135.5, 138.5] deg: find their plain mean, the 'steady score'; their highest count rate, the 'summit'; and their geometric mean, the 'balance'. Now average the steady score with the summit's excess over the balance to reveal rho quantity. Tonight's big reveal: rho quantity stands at 1.42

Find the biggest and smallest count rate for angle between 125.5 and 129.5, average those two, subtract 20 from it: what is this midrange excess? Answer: -17.3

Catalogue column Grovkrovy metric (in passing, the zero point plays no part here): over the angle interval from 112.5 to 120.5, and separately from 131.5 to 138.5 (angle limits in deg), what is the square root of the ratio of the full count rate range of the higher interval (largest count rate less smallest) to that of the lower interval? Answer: 0.72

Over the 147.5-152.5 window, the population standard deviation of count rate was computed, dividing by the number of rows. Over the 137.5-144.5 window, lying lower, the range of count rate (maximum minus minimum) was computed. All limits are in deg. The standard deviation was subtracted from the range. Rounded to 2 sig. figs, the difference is 0.14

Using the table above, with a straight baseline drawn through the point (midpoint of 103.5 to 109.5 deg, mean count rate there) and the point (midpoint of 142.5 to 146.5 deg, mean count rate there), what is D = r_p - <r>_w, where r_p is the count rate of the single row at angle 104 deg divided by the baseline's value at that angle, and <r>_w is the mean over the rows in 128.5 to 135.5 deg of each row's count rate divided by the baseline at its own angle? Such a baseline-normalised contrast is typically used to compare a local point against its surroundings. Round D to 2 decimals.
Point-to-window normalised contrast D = -0.27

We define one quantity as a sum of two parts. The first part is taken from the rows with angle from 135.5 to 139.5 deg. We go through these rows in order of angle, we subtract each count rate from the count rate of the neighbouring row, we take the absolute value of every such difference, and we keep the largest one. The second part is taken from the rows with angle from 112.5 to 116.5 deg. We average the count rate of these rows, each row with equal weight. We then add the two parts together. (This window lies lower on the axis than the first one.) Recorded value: 2.80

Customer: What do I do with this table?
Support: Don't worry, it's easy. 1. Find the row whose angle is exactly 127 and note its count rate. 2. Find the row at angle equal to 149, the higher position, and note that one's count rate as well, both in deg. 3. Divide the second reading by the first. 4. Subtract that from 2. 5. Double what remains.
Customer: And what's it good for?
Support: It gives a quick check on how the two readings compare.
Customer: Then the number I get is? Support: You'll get 1.9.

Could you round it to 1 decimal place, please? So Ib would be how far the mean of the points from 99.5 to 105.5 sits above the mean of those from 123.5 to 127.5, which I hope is -1.0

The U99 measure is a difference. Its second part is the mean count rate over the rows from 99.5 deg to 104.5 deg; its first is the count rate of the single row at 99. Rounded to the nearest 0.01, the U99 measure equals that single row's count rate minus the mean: 0.32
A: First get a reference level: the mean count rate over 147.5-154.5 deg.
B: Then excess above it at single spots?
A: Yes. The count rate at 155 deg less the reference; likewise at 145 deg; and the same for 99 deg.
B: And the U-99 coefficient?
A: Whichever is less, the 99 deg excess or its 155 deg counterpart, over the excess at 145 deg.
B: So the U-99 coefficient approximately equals 4.3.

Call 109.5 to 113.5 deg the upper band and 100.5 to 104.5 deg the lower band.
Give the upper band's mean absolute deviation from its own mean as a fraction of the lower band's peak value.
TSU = 0.0203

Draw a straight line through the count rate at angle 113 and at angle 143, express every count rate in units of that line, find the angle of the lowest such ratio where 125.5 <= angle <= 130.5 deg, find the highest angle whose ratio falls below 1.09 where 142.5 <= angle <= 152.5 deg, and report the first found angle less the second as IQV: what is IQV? -21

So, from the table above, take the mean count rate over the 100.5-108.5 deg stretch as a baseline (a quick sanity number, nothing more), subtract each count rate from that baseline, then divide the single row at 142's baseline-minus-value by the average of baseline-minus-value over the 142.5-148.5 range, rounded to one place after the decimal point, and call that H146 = 0.8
